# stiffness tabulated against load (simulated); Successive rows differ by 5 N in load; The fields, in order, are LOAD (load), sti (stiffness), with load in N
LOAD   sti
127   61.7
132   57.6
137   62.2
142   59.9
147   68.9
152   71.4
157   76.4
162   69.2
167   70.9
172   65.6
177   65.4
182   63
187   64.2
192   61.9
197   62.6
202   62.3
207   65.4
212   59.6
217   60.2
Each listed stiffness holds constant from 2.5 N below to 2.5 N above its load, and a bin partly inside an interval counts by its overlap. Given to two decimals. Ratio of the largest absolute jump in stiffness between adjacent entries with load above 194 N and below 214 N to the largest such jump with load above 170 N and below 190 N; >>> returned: 2.42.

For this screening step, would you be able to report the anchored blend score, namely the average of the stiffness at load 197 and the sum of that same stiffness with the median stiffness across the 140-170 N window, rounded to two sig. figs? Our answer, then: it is 98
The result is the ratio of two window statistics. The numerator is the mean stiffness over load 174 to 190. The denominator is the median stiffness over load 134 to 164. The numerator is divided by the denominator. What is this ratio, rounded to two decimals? 0.93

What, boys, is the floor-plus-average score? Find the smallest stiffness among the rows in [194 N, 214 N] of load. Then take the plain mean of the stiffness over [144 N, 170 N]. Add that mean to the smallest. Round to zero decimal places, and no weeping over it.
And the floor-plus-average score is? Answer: 131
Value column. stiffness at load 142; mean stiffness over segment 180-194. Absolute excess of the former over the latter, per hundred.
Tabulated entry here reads 0.03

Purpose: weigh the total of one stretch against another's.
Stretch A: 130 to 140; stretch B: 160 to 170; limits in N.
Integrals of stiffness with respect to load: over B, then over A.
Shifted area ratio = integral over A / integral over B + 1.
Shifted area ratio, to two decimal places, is 1.86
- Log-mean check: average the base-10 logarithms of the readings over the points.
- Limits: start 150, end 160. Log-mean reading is 1.87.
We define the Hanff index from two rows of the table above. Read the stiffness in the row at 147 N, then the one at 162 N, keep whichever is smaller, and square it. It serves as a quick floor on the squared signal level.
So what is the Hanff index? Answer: 4747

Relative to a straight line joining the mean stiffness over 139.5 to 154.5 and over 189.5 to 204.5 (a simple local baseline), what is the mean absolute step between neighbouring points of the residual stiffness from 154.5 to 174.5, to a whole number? 5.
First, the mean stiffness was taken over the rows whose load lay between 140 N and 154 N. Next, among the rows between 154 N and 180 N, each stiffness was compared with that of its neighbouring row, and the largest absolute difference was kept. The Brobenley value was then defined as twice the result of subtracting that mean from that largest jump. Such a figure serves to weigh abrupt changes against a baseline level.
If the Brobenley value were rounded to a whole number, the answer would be -119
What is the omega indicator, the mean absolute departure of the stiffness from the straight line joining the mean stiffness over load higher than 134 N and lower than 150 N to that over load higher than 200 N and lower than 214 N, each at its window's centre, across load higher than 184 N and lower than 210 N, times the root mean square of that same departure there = 2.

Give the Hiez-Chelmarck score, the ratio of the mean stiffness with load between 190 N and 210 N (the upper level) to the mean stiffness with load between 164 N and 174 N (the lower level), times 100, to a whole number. 92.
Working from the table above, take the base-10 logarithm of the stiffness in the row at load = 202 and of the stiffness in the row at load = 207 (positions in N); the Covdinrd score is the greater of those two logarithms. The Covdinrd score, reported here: 1.82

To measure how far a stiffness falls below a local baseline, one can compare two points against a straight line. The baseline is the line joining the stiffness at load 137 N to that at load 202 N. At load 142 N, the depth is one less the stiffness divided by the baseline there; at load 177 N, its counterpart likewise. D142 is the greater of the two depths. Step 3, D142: 0.037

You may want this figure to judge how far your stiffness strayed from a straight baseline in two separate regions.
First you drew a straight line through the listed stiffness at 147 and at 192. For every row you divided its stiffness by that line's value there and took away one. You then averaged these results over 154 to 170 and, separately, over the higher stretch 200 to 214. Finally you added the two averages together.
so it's 0.13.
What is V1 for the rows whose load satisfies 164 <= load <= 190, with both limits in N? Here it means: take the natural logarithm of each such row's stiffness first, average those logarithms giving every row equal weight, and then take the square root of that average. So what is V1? 2.05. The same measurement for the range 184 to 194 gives 2.04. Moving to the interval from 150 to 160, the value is 2.07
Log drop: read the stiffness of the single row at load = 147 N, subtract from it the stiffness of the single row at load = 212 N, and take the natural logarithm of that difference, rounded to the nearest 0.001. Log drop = 2.230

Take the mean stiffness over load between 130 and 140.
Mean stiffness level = 60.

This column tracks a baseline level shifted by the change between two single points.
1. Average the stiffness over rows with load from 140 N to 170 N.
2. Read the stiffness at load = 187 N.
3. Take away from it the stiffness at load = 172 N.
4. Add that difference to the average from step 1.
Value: 68.1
